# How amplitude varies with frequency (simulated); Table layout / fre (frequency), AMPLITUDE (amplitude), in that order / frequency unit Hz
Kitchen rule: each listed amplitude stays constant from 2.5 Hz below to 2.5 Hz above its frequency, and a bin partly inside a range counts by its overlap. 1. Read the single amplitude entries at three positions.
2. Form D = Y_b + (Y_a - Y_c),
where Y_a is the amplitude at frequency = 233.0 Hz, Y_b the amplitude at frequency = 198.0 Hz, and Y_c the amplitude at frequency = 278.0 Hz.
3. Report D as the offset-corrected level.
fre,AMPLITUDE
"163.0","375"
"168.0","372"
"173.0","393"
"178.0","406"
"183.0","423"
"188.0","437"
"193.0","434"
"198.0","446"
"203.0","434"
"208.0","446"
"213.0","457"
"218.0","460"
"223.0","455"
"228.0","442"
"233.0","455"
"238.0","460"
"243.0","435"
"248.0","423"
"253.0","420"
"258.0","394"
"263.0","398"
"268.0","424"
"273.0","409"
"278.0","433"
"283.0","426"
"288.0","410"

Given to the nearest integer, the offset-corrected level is 468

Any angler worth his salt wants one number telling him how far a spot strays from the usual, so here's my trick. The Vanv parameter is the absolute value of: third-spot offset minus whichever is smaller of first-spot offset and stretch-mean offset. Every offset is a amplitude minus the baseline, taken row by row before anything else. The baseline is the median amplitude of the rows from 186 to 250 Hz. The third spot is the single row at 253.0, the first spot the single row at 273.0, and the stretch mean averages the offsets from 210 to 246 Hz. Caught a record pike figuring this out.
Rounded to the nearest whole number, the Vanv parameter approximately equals 11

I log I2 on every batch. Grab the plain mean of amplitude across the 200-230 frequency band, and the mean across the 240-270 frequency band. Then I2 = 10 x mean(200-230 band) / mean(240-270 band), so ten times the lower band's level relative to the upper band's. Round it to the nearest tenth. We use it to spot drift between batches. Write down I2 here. 10.8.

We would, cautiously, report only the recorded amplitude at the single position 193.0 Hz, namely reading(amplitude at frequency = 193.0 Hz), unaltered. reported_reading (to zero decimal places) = 434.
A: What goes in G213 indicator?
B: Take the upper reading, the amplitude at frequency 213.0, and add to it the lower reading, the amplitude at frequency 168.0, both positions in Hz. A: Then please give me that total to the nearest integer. 829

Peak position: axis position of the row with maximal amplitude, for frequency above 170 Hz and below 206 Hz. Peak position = 198.0 Hz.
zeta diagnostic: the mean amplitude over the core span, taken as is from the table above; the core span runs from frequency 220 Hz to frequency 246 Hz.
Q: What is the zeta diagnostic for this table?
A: 449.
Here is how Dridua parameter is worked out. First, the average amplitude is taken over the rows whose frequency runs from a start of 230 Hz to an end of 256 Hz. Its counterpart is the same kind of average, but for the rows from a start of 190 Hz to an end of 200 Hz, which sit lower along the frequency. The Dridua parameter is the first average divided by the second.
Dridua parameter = 1.00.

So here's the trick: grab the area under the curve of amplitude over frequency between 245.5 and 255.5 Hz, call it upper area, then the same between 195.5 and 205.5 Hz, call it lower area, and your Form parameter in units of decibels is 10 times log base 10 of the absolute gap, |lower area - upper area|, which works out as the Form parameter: 23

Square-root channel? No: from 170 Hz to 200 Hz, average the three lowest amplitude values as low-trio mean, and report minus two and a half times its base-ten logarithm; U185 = -6.52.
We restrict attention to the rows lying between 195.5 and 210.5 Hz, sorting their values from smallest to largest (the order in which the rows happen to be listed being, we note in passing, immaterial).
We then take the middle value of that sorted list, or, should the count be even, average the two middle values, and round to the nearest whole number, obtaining 446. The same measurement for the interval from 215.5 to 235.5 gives 455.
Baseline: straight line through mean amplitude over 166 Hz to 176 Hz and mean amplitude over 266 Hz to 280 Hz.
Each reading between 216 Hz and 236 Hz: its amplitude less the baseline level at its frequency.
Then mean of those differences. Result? 49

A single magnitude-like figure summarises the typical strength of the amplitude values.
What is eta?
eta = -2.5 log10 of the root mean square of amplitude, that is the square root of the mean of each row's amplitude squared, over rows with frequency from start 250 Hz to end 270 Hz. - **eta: -6.53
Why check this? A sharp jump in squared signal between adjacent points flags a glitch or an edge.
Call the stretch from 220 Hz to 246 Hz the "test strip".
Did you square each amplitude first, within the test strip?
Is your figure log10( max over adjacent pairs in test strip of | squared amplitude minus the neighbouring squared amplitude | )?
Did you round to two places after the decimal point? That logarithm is 4.35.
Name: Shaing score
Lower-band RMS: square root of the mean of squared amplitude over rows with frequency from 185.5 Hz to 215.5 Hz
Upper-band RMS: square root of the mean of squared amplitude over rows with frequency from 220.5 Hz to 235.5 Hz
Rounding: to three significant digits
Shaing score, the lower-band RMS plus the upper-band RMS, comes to 893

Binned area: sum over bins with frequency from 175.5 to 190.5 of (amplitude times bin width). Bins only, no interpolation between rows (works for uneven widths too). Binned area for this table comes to 6330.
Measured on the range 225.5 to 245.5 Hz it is 8960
